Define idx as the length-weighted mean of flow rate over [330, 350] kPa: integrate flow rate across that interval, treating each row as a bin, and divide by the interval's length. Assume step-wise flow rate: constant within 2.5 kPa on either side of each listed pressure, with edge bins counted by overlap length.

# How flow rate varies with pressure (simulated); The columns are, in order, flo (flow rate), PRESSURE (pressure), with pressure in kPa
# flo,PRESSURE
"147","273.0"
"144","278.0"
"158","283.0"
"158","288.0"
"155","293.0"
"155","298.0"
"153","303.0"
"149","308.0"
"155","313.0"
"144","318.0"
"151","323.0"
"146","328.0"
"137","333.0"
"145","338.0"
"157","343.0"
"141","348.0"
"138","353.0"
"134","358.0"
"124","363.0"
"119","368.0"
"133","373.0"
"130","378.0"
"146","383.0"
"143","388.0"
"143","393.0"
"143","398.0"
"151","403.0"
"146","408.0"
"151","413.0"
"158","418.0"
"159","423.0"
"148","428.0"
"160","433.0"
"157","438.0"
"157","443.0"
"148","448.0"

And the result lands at 145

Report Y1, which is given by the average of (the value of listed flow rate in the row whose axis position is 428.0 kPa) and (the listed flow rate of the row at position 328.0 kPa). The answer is 147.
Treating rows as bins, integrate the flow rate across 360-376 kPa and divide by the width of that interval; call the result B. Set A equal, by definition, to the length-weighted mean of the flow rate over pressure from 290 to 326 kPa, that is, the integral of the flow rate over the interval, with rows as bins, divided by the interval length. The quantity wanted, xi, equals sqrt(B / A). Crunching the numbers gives 0.91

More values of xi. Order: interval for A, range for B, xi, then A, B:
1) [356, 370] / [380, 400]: 1.07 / 126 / 143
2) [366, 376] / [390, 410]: 1.07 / 127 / 146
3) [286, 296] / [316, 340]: 0.96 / 156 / 145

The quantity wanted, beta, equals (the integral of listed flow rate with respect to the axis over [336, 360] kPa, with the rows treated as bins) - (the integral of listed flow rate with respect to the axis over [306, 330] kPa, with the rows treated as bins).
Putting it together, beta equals -142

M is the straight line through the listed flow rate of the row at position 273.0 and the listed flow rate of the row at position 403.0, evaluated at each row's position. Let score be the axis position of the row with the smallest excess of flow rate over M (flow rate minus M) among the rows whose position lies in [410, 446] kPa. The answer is 428.0 kPa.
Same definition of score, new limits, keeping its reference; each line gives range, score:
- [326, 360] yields 358.0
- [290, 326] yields 318.0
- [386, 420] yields 398.0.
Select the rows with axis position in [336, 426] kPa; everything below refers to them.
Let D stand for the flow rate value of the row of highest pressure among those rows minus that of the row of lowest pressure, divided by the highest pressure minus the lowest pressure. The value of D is 0.2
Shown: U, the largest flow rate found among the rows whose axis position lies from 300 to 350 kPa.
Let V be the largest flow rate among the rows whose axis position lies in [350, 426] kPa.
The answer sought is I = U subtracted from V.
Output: 2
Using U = 157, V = 159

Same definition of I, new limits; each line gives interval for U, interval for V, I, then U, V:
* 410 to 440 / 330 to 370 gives -3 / 160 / 157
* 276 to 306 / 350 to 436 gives 2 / 158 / 160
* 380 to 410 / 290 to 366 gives 6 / 151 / 157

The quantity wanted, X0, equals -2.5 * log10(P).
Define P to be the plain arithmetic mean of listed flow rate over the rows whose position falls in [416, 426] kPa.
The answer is -5.50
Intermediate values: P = 158.5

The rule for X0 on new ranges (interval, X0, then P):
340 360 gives -5.38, 142.5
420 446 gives -5.48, 156.2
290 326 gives -5.45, 151.7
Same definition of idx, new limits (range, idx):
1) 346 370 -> 131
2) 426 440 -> 155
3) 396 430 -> 151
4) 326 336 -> 141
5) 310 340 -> 146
